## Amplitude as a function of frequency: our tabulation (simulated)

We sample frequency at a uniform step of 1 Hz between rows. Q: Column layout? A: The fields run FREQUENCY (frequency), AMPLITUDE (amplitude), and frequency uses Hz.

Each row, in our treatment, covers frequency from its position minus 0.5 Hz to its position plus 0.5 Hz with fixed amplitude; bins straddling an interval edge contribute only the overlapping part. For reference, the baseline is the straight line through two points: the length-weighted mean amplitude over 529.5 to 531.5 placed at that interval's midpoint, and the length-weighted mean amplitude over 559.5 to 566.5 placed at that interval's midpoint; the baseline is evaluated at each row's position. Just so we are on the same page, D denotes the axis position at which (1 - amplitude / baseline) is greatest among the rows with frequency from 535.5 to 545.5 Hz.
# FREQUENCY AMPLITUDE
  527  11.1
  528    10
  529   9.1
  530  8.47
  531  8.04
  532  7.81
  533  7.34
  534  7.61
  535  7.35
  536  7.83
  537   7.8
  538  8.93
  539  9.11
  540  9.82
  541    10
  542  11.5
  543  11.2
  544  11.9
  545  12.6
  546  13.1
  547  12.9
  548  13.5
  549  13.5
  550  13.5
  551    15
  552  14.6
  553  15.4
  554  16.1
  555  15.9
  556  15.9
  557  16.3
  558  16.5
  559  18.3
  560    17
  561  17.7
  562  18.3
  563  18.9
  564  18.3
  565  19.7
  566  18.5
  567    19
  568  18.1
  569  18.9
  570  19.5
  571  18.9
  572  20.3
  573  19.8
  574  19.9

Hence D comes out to 537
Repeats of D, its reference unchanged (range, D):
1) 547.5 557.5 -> 550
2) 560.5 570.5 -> 568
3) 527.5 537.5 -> 537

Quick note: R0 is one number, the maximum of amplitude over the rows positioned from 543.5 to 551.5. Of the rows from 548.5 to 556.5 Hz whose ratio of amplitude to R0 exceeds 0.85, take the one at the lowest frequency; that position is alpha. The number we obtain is 549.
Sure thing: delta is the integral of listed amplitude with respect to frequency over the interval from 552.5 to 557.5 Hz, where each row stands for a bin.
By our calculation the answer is 80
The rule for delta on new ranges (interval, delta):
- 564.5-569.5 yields 94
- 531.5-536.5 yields 38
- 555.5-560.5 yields 84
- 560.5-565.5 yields 93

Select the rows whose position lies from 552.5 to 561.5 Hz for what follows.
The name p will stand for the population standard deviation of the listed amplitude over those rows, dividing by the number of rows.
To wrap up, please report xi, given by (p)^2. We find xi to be 0.8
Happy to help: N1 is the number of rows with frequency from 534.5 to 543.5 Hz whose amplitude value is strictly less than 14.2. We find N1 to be 9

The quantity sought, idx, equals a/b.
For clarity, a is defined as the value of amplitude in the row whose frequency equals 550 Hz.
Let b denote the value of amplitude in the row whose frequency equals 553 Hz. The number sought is 0.88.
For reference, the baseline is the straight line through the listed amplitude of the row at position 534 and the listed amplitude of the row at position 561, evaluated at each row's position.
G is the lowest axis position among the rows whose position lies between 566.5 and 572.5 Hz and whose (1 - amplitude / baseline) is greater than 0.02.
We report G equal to 567 Hz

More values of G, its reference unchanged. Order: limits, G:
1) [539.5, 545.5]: 541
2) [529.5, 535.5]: 535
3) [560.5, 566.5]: 564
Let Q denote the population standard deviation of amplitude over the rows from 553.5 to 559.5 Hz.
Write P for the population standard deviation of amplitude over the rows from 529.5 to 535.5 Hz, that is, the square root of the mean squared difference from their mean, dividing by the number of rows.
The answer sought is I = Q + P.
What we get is 1.2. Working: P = 0.40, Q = 0.83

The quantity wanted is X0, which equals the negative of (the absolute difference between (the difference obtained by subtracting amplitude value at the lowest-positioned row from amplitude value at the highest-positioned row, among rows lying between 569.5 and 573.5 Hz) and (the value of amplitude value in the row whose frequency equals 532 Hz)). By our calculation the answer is -8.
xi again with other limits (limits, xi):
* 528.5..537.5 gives 0.3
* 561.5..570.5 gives 0.3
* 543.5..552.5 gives 0.8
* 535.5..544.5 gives 2.0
